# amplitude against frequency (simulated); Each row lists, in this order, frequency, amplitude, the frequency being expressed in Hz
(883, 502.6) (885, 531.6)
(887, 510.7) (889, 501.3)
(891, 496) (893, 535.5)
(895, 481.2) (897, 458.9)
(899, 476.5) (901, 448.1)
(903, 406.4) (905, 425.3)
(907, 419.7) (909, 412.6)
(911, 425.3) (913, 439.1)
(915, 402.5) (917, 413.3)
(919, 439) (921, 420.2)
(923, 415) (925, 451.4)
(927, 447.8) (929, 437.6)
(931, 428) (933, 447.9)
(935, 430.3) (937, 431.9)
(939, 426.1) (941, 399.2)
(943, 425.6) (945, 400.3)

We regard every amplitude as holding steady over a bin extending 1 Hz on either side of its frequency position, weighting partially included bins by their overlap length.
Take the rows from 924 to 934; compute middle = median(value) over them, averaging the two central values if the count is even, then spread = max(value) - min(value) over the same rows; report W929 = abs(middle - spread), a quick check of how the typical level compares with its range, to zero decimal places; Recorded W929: 424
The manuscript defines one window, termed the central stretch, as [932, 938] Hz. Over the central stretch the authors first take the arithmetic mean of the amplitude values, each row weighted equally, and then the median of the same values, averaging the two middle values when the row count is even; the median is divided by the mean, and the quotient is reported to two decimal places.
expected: 0.99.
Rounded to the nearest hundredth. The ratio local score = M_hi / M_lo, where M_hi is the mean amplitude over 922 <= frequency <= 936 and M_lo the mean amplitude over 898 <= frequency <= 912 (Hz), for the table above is 1.01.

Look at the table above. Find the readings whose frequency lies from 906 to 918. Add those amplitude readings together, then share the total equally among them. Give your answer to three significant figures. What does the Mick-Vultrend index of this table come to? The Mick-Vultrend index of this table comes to 419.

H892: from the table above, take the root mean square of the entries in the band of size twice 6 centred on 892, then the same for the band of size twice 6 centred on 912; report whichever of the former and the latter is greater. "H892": 498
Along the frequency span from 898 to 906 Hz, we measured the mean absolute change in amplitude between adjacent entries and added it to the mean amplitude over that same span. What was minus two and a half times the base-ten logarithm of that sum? -6.68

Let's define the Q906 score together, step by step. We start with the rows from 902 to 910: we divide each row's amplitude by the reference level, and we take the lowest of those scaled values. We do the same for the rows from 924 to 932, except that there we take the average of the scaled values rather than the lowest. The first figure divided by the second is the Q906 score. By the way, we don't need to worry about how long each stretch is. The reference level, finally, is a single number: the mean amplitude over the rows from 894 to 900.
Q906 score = 0.92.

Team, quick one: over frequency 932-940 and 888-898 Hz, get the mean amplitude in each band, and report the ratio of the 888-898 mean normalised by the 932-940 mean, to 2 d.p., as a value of 1.14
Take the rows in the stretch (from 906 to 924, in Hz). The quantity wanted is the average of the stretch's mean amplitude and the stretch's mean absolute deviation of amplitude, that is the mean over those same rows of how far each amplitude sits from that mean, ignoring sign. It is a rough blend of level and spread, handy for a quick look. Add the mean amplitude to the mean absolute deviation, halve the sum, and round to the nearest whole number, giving 215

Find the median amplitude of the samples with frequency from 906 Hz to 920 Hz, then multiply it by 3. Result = 1259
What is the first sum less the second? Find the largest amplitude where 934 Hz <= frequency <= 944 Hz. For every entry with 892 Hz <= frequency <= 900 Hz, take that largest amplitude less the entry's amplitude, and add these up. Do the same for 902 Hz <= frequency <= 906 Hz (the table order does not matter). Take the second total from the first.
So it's -257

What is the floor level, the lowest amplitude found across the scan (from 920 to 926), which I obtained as 415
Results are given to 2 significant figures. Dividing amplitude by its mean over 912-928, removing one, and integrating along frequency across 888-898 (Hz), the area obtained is 1.5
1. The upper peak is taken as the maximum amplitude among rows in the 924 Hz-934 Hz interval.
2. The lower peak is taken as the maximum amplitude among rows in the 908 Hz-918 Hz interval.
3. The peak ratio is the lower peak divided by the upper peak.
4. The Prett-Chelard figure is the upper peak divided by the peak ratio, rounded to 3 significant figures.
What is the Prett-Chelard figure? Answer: 464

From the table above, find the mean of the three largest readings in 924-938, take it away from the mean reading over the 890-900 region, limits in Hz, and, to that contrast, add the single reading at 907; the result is 460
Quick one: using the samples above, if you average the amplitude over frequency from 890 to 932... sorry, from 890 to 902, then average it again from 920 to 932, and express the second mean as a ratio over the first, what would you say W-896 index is 0.90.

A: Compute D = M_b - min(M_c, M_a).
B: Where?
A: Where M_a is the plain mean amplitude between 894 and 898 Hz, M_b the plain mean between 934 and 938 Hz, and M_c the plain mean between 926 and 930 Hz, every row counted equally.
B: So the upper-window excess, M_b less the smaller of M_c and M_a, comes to -12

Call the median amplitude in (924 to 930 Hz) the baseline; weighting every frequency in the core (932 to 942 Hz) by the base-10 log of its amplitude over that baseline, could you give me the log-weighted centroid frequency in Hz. 939.0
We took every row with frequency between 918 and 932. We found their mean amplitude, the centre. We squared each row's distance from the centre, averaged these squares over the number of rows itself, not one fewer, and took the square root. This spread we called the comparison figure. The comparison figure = 13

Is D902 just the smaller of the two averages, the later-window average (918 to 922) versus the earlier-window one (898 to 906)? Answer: 430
